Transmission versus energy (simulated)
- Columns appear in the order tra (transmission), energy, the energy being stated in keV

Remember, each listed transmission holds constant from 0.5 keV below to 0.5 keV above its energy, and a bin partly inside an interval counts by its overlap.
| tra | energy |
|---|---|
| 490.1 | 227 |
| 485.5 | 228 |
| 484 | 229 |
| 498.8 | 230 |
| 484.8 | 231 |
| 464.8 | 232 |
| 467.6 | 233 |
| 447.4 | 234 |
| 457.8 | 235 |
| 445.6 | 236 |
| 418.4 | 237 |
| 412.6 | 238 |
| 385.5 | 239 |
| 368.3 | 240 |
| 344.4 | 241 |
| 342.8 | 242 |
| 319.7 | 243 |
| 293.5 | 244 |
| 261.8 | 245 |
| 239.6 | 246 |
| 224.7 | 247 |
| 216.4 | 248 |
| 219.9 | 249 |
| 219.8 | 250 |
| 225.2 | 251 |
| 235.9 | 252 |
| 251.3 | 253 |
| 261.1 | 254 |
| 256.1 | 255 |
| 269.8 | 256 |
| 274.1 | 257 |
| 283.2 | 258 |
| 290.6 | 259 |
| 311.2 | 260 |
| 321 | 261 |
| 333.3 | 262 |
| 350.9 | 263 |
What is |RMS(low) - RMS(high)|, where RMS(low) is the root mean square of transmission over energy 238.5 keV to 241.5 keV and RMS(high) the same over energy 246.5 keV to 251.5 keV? 145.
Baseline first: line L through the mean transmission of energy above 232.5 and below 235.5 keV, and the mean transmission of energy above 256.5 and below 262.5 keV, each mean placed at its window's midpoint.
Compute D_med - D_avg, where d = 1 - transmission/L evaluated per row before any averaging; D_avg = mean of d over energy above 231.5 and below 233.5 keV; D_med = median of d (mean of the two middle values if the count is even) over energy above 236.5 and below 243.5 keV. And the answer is 0.12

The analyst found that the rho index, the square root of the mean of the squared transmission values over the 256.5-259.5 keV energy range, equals 283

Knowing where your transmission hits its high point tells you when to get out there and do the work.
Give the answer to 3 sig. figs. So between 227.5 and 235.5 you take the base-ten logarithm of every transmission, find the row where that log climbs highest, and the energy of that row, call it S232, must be 230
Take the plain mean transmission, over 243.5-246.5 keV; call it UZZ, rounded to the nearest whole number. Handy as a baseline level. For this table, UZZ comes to 265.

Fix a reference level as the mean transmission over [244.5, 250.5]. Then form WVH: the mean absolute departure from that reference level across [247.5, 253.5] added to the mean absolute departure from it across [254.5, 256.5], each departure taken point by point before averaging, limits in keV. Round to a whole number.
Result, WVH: 44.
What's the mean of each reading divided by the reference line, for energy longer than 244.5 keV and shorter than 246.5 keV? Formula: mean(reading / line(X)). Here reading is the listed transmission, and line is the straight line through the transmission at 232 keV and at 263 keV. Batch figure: 0.60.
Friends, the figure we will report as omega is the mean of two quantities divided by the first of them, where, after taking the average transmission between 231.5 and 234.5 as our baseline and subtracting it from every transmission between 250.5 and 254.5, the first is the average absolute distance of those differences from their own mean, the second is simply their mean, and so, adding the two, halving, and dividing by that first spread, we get -8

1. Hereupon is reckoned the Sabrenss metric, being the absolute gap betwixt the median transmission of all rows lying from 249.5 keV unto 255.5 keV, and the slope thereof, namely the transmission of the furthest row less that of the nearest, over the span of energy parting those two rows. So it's 236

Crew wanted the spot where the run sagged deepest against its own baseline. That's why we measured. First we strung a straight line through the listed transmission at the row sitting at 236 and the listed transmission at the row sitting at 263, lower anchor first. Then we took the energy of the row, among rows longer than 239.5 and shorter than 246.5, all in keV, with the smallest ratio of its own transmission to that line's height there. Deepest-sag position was 246 keV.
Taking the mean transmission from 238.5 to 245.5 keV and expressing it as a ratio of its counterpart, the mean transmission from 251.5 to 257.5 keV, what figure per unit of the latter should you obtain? 1.28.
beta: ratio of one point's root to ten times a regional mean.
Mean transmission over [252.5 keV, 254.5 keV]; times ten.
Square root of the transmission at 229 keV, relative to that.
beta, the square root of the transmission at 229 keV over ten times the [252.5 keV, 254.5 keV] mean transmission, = 0.0086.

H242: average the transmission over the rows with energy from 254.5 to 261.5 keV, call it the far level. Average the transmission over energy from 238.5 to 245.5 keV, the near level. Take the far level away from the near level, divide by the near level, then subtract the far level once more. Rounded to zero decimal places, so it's -286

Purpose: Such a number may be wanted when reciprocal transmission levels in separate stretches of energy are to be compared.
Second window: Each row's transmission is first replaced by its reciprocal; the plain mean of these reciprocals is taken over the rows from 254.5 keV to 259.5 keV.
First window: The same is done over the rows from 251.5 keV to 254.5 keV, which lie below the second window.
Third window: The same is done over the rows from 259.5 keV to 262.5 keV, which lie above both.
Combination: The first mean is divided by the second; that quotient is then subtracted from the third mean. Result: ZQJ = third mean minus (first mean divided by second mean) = -1.1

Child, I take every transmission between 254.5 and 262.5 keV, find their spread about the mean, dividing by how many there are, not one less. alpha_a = 25.2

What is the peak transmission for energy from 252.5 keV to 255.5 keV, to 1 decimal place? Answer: 261.1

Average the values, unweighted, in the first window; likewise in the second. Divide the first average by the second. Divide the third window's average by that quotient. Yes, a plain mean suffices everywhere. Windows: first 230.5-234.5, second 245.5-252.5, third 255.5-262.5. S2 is 144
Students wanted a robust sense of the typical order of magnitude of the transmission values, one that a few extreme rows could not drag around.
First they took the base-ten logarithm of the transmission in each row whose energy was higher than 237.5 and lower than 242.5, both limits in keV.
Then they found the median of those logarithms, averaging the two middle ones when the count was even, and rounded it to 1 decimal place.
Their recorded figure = 2.6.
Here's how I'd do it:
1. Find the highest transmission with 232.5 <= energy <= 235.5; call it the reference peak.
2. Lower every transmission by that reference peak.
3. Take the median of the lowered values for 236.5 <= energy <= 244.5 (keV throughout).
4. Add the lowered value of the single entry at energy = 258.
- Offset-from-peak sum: -296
